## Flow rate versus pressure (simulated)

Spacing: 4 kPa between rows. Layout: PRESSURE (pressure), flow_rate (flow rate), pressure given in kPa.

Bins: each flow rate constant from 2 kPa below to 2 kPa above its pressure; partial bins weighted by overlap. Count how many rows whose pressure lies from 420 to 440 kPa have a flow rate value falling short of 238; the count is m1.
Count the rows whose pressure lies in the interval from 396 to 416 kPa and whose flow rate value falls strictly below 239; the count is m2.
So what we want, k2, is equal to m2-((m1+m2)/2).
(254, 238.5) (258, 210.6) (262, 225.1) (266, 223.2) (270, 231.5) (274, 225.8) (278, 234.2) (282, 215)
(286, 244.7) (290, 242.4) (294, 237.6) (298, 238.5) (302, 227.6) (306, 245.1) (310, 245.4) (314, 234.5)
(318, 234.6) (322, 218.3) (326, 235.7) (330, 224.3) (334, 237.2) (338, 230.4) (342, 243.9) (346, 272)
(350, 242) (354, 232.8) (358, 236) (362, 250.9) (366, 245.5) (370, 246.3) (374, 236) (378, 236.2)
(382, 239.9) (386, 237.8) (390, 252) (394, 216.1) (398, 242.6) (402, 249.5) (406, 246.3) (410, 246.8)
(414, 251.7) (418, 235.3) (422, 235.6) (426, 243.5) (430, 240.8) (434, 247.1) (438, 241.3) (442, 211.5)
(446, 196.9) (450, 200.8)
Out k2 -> -0.5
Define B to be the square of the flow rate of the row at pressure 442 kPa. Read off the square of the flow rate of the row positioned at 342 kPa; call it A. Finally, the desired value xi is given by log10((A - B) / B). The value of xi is -0.48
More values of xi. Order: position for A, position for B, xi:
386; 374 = -1.81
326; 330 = -0.98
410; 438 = -1.34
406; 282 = -0.51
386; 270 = -1.26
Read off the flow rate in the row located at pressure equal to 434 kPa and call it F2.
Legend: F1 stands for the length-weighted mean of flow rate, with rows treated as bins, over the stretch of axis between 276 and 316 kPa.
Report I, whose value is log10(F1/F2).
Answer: -0.019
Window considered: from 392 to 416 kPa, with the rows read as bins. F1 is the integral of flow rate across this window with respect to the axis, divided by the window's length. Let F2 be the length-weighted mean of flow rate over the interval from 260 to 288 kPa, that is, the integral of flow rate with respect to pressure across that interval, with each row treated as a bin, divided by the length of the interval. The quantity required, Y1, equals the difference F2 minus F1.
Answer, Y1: -14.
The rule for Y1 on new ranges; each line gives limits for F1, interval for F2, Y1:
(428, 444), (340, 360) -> 10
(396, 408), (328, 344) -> -12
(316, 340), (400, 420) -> 16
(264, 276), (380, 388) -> 12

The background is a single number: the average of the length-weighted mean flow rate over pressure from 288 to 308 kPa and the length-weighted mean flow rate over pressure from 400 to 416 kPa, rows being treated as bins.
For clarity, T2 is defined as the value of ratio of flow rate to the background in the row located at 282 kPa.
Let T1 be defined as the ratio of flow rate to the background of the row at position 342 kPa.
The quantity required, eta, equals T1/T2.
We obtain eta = 1.13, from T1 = 1.00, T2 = 0.88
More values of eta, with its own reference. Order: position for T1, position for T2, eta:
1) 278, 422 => 0.99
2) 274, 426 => 0.93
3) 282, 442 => 1.02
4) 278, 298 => 0.98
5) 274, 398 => 0.93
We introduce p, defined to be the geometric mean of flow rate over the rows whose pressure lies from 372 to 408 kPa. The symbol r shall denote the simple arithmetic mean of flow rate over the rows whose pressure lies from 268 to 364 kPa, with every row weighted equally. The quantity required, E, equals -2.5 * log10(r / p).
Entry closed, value 0.012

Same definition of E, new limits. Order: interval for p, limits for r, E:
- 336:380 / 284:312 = 0.011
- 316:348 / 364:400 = -0.012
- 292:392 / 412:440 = -0.014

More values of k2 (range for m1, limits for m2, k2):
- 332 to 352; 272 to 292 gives 0.5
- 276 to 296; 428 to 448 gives -0.5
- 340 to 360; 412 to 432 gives 0.0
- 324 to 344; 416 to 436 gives -1.0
